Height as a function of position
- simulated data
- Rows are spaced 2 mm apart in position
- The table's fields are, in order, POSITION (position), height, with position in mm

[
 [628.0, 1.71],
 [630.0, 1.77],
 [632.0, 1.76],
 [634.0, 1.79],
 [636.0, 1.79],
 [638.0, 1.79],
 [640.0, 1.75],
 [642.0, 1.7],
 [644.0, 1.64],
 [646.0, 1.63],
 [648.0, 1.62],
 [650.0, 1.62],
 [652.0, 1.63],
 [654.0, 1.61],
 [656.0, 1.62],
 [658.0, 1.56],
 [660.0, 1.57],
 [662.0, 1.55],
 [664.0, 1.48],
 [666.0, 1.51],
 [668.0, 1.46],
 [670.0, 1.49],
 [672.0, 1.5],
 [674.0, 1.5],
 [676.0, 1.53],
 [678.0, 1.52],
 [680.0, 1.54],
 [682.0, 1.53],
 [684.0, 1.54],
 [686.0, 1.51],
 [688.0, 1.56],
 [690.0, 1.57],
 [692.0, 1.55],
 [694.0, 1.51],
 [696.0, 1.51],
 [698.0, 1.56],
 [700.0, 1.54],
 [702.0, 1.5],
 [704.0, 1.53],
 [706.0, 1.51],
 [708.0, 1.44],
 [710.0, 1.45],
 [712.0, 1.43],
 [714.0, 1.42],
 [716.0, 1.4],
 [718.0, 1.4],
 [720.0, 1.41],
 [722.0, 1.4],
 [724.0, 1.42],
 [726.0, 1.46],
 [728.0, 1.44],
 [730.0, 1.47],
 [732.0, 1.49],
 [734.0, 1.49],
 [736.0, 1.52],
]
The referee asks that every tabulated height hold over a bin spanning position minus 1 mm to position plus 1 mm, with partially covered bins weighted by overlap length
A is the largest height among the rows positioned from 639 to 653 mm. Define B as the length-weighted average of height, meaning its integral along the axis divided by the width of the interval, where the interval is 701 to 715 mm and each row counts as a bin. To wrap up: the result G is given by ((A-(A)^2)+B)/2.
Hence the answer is 0.078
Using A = 1.75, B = 1.47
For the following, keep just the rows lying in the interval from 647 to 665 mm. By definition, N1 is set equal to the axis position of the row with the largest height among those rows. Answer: 652.0 mm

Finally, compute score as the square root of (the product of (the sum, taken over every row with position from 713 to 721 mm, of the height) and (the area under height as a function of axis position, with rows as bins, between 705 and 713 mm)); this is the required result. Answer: 8.10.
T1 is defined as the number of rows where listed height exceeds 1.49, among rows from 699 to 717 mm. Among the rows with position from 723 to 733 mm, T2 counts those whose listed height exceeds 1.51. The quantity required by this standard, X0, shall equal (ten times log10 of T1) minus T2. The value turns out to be 6.0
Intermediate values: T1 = 4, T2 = 0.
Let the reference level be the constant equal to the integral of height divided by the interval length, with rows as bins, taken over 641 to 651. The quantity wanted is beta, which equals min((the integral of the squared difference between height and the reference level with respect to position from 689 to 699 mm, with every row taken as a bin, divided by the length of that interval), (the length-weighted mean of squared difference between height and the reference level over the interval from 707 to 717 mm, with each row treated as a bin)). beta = 0.0110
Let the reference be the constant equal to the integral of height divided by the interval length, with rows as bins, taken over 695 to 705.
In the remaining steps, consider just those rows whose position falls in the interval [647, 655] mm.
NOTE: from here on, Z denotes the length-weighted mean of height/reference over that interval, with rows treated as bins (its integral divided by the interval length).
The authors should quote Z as 1.06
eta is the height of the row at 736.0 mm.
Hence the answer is 1.52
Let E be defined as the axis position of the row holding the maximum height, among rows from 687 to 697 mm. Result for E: 690.0 mm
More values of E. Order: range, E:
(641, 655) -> 642.0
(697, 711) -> 698.0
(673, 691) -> 690.0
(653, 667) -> 656.0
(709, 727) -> 726.0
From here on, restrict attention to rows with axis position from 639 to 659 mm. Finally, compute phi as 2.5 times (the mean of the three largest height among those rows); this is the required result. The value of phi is 4.24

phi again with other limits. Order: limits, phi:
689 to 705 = 3.90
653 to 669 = 4.00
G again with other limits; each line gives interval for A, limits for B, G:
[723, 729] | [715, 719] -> 0.364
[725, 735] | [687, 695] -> 0.409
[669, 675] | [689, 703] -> 0.392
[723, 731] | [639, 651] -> 0.485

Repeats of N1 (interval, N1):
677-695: 690.0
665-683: 680.0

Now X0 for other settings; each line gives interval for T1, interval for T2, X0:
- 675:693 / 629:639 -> 4.5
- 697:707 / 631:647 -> -1.0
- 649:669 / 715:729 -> 9.0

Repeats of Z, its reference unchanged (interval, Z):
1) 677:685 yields 1.00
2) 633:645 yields 1.14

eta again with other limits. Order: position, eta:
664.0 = 1.48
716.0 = 1.4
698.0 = 1.56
